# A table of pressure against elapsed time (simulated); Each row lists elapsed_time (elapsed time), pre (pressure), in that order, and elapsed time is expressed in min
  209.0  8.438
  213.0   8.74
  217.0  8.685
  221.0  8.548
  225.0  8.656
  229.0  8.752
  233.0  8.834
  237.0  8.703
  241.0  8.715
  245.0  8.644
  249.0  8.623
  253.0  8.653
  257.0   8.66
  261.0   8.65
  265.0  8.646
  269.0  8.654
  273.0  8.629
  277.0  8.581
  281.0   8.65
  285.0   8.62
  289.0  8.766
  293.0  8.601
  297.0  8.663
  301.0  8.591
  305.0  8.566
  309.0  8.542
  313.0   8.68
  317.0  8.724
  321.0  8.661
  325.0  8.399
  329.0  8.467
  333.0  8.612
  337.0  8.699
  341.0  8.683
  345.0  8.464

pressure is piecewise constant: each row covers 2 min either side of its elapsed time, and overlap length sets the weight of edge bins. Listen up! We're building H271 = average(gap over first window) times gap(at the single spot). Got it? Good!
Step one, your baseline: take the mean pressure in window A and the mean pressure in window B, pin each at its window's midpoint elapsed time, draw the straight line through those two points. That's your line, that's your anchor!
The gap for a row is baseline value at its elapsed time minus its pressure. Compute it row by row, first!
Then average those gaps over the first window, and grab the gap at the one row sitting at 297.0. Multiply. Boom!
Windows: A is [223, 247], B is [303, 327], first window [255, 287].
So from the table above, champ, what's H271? -0.0011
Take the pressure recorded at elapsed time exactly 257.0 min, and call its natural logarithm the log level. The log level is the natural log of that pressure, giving 2.16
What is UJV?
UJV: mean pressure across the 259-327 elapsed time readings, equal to 8.62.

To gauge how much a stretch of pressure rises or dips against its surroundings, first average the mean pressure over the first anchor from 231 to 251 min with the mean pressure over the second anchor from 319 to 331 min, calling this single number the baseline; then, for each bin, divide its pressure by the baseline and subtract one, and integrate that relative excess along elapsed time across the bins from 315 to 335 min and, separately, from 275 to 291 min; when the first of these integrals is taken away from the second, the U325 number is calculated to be 0.17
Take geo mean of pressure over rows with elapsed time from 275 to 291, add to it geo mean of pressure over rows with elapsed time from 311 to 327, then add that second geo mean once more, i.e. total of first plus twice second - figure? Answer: 25.9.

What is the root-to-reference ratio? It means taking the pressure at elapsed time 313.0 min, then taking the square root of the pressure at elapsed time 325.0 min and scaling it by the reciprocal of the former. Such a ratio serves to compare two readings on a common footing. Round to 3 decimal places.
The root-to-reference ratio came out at 0.334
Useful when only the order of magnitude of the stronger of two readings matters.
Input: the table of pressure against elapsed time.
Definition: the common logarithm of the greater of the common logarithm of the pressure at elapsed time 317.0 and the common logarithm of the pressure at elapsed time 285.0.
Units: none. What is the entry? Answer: -0.0265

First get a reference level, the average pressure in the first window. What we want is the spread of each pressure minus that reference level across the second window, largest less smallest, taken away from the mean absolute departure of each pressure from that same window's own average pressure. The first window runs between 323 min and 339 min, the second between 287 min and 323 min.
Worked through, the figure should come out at -0.16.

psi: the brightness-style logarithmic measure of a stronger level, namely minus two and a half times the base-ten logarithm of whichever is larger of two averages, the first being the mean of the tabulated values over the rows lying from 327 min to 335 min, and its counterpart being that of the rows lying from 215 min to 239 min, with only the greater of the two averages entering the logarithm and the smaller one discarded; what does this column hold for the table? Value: -2.35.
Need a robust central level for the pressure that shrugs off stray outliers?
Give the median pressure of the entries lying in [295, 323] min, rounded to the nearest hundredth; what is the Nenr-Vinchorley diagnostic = 8.66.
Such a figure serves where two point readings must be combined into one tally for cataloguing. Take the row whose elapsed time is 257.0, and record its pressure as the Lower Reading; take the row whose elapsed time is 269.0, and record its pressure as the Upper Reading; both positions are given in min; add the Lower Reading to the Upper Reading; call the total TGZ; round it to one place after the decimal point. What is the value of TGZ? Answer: 17.3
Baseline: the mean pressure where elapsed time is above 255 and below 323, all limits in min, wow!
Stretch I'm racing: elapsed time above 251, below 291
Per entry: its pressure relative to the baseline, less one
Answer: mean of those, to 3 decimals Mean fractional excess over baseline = 0.001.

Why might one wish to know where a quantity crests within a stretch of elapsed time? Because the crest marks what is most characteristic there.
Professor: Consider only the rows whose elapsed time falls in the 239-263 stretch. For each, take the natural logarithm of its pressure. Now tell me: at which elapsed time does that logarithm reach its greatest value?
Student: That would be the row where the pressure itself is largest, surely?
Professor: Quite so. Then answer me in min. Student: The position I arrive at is 241.0 min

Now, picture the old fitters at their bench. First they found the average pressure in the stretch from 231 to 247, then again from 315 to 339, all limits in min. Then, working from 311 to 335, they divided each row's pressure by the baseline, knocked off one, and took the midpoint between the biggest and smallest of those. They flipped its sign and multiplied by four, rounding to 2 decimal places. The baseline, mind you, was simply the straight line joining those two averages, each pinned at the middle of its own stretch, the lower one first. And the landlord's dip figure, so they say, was 0.02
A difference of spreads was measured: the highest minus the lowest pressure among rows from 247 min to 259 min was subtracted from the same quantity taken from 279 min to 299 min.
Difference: 0.13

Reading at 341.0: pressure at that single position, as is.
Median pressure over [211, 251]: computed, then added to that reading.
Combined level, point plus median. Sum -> 17.4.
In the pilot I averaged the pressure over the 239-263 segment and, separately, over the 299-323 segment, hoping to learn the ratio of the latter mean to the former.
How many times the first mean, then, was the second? 0.997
